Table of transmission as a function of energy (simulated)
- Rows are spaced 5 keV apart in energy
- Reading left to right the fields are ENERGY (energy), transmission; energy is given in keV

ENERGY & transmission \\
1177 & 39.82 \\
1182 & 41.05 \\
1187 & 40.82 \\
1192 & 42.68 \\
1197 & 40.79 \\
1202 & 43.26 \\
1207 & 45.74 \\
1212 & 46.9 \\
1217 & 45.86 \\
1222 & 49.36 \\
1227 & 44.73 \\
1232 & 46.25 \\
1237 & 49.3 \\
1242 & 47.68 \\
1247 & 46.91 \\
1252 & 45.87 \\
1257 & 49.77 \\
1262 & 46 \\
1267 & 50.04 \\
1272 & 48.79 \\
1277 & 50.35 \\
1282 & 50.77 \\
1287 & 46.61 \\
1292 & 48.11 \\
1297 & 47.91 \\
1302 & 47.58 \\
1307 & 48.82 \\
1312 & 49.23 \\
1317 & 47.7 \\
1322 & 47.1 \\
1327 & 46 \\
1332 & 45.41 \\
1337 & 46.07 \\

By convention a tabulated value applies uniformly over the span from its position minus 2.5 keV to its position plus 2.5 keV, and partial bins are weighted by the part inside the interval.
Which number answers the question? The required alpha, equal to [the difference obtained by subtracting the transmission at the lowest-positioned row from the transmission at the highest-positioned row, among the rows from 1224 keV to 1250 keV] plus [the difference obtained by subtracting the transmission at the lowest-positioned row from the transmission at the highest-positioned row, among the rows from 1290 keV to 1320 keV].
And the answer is 2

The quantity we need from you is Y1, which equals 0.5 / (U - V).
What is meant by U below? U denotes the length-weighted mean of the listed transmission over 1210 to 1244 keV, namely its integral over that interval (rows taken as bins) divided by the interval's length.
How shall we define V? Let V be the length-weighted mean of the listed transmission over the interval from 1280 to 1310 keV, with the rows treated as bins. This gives -0.4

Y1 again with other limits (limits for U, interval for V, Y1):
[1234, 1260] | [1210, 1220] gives 0.4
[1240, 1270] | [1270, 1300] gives -0.5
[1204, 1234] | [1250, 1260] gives -0.4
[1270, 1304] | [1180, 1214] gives 0.1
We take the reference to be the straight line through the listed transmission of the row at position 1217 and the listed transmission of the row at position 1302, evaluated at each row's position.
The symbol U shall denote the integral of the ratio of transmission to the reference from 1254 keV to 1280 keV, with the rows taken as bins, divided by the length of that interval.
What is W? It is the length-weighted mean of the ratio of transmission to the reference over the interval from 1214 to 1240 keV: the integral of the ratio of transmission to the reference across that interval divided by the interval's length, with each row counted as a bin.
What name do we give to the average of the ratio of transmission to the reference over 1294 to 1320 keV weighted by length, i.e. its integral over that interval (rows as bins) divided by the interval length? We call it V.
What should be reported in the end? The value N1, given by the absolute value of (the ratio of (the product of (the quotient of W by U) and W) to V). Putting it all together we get 0.99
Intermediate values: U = 1.04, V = 1.01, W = 1.02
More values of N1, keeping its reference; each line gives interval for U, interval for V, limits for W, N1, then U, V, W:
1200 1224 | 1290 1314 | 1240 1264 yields 1.00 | 1.01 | 1.02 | 1.01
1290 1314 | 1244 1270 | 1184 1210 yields 0.85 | 1.02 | 1.02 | 0.94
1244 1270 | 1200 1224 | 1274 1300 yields 1.03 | 1.02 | 1.01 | 1.03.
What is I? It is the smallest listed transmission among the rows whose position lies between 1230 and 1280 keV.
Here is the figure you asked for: 45.87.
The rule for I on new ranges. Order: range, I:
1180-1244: 40.79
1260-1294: 46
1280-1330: 46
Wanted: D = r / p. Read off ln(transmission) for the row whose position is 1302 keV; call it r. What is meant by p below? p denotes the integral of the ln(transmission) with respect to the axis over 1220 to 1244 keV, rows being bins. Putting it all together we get 0.0417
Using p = 93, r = 3.86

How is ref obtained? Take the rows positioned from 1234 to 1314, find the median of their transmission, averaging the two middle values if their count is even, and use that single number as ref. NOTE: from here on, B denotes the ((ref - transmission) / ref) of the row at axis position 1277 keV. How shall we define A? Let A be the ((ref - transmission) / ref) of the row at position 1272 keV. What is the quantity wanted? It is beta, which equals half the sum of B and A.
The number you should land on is -0.02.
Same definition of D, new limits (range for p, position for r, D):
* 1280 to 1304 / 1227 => 0.0409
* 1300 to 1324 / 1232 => 0.0412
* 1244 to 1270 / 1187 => 0.0369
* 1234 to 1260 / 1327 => 0.0381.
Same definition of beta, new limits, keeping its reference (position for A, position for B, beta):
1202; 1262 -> 0.08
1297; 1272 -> 0.00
